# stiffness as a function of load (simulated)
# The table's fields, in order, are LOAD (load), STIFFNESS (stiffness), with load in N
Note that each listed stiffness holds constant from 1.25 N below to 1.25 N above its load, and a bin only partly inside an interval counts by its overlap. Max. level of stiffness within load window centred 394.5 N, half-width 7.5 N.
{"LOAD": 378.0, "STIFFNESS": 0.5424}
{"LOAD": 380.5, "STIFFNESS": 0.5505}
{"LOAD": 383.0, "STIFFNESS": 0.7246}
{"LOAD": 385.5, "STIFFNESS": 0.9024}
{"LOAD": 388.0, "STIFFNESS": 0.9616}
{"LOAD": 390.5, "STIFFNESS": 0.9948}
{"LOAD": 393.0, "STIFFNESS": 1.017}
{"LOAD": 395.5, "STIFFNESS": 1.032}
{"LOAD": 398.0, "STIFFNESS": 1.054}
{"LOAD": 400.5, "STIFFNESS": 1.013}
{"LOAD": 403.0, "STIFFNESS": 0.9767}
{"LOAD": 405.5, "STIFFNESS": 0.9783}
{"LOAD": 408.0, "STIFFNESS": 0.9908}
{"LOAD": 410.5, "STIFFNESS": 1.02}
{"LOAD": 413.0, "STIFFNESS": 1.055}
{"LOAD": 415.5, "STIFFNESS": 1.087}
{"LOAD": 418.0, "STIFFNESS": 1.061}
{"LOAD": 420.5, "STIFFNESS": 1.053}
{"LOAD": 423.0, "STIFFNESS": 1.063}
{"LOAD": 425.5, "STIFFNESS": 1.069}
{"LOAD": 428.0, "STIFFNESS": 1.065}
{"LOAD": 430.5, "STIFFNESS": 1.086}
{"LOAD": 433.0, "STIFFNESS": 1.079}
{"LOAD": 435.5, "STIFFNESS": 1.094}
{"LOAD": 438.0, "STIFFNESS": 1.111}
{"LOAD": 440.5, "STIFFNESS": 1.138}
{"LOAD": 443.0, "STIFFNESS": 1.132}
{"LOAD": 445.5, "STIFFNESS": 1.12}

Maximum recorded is 1.054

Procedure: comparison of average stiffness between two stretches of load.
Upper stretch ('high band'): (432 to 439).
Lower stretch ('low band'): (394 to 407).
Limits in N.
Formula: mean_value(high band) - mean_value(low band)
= 0.084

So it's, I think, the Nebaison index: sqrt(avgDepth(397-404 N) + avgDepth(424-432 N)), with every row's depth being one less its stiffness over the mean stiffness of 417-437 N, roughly 0.23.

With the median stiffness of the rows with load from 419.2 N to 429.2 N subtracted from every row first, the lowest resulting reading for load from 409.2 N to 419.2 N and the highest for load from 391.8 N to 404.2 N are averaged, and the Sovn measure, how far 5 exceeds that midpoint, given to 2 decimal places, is 5.03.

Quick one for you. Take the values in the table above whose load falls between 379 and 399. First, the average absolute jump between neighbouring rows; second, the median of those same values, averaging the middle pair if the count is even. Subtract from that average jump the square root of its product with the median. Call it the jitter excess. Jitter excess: -0.193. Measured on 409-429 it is -0.118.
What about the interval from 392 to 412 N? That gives -0.129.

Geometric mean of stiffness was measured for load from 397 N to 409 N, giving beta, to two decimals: 1.00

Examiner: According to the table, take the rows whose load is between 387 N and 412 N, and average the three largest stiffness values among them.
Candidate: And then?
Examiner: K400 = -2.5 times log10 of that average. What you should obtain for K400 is -0.04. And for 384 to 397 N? -0.02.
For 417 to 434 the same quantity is -0.08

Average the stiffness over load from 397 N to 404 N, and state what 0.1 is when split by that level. 0.099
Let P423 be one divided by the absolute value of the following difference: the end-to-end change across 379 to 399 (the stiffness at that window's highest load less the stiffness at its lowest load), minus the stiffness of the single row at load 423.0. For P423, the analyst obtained 1.79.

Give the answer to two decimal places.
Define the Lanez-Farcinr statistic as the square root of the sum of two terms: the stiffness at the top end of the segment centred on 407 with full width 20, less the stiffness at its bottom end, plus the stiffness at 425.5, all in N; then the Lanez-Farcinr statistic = 1.05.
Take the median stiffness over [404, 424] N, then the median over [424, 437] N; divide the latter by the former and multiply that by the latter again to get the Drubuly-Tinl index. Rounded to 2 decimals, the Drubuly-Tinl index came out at 1.10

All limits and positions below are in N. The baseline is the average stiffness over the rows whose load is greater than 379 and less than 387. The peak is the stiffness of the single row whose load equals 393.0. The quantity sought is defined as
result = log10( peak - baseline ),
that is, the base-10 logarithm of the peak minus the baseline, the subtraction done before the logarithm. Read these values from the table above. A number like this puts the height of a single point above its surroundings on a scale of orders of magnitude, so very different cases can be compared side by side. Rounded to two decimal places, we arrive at -0.54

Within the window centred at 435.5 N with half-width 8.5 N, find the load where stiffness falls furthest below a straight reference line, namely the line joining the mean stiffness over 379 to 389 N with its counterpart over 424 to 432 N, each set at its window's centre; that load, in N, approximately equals 443.0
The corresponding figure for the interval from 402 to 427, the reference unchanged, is 425.5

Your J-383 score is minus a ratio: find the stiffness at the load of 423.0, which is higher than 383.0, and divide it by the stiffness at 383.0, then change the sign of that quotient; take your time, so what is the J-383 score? -1.47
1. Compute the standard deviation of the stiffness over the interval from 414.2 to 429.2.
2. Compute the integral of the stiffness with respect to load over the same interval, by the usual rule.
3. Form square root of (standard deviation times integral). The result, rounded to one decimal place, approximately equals 0.4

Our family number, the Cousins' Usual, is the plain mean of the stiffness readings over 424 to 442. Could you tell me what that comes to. 1.09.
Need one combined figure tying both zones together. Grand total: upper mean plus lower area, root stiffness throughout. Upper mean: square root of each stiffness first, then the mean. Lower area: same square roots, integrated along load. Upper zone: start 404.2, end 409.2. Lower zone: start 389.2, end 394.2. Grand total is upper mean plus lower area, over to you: 6.01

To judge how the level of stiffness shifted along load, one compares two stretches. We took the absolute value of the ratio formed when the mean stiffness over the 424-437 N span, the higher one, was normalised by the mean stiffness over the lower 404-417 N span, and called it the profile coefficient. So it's 1.05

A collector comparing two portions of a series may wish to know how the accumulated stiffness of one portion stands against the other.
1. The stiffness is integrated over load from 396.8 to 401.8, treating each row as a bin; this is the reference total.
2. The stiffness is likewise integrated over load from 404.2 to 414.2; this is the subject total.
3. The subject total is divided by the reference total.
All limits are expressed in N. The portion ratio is 1.96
